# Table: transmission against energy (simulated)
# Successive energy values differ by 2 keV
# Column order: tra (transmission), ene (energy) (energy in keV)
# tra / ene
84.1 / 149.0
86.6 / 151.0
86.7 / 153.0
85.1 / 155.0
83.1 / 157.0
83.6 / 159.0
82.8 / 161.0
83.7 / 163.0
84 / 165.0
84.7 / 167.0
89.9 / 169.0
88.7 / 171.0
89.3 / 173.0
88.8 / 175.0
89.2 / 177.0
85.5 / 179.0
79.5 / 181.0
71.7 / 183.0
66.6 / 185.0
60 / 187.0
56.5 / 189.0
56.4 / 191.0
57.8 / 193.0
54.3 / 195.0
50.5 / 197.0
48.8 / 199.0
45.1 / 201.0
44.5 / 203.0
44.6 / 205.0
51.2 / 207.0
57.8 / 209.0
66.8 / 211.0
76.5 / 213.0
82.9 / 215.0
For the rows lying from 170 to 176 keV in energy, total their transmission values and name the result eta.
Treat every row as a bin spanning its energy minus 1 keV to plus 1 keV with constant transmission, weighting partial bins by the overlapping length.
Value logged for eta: 267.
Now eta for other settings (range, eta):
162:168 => 252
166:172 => 263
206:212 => 176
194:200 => 154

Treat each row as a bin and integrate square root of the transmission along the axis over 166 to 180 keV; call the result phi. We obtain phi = 131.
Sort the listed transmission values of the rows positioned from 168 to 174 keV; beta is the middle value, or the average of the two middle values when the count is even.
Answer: 89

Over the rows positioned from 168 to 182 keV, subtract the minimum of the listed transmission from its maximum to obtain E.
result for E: 10.4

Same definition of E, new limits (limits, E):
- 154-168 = 2.3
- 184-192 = 10.2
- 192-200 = 9.0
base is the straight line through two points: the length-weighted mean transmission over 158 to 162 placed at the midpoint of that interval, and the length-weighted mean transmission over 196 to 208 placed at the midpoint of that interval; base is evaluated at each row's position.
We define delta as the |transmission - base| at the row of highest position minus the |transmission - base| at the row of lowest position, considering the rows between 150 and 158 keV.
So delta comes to -1.6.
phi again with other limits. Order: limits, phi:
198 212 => 100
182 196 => 109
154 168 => 128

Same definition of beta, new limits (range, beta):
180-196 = 59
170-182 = 89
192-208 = 50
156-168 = 84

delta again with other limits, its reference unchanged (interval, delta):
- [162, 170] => 11.3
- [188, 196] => -1.1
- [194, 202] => 2.3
